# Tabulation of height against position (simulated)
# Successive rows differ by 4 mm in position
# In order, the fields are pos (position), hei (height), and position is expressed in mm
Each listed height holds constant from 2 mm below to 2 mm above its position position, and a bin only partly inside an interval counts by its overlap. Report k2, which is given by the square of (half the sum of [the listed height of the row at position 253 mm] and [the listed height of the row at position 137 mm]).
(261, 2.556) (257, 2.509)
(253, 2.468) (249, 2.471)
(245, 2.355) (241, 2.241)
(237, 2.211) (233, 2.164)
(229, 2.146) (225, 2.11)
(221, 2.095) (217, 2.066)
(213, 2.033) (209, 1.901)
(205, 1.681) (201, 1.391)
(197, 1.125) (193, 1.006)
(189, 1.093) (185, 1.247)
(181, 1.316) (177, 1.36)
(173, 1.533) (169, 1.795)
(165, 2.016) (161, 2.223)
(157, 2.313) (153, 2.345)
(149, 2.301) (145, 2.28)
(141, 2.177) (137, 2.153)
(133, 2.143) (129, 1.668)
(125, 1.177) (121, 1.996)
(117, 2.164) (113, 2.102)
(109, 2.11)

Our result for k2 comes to 5.3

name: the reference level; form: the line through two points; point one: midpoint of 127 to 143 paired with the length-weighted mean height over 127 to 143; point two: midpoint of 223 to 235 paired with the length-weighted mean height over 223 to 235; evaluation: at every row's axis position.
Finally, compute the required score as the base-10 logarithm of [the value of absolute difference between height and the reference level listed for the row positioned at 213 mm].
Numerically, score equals -1.0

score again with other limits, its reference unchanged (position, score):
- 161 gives -0.8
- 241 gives -1.1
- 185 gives -0.1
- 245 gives -0.7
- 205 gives -0.4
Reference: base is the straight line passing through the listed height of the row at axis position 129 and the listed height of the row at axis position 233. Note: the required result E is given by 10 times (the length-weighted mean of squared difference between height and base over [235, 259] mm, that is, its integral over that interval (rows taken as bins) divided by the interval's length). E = 0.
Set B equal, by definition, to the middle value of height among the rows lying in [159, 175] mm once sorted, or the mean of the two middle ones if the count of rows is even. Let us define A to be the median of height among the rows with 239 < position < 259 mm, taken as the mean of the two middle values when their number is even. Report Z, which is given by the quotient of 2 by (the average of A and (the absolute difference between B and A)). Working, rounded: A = 2.5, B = 1.91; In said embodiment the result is 1.32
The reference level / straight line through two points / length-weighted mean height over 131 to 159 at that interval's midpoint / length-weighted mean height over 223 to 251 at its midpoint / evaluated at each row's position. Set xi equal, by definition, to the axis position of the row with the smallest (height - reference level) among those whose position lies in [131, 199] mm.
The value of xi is 193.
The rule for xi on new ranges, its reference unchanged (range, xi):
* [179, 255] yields 193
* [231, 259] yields 233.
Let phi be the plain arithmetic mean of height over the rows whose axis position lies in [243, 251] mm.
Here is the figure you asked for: 2.4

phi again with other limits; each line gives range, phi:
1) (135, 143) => 2.2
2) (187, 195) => 1.0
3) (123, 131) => 1.4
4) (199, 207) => 1.5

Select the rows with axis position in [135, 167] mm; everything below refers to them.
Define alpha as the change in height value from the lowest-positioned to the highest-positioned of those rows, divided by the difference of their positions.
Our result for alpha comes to -0.005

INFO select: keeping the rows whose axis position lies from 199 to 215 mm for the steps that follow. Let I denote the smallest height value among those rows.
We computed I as 1.391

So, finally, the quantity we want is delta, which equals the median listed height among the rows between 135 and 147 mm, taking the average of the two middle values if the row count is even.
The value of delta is 2.2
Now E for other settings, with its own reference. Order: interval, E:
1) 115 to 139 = 2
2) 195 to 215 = 3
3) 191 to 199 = 8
